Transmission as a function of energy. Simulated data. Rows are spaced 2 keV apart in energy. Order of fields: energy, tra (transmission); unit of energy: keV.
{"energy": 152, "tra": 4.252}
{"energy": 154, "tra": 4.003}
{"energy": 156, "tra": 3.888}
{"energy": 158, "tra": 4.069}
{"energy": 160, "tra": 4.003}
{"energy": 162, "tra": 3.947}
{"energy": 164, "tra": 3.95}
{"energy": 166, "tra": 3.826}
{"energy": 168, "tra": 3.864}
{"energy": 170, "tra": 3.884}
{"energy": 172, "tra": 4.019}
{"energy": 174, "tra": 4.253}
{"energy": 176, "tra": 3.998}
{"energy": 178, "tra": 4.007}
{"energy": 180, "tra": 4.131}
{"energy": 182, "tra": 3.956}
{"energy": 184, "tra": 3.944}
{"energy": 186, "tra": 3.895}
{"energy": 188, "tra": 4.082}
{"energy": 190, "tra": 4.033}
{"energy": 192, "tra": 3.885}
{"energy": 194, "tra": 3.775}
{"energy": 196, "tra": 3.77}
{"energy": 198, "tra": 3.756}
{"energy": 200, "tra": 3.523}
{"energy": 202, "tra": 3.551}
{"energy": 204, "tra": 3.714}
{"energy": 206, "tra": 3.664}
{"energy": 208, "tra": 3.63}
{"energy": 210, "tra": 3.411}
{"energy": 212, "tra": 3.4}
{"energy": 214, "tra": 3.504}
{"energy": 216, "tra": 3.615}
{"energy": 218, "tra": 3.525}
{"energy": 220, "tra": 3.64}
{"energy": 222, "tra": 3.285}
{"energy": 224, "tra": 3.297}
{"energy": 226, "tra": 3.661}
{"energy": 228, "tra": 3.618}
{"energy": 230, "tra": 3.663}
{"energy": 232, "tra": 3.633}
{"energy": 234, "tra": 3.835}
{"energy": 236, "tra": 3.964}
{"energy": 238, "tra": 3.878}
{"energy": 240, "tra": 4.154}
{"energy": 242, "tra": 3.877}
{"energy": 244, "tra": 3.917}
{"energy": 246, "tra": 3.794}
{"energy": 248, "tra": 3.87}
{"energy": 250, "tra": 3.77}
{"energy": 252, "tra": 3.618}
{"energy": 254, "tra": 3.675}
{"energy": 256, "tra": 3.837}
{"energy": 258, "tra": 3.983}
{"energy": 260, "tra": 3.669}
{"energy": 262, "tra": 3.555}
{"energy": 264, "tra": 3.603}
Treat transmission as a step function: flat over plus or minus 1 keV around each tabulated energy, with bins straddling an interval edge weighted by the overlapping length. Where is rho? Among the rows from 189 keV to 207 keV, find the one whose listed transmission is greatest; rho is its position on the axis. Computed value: 190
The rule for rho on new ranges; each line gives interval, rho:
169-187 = 174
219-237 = 236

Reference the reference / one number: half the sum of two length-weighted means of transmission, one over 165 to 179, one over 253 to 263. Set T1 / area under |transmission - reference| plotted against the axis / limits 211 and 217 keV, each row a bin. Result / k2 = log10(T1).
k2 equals 0.33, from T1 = 2.1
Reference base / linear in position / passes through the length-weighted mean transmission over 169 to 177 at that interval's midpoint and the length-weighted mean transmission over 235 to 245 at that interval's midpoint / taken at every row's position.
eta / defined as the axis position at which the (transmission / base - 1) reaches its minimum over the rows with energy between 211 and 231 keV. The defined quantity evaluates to 222 keV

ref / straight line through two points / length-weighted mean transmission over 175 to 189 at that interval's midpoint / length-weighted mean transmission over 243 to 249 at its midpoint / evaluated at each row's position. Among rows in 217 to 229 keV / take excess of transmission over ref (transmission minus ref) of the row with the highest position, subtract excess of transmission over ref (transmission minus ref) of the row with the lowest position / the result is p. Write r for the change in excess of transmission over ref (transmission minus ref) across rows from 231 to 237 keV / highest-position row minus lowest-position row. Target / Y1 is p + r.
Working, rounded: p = 0.12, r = 0.34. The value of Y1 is 0.45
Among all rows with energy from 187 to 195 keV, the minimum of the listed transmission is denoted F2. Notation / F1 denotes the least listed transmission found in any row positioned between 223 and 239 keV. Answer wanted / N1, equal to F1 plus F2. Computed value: 7.07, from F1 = 3.297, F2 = 3.775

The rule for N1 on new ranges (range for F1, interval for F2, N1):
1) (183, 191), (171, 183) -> 7.85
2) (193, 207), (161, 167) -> 7.35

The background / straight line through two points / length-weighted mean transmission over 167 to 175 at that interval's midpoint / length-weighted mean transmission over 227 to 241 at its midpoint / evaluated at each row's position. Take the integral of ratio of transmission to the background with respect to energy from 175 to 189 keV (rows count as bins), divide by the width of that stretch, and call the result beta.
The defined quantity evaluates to 1.01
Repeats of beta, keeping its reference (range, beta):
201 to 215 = 0.91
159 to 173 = 0.98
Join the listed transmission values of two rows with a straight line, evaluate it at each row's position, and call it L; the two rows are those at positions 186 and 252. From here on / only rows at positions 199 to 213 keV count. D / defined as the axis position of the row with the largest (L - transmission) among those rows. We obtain 212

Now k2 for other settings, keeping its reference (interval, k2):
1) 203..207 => -0.16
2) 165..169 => -1.12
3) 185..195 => 0.03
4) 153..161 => 0.02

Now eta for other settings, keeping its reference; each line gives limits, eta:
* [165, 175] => 166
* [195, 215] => 212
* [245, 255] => 252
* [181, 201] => 200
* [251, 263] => 262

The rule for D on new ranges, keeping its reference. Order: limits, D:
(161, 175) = 166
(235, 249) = 246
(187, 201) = 200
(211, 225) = 222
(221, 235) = 222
